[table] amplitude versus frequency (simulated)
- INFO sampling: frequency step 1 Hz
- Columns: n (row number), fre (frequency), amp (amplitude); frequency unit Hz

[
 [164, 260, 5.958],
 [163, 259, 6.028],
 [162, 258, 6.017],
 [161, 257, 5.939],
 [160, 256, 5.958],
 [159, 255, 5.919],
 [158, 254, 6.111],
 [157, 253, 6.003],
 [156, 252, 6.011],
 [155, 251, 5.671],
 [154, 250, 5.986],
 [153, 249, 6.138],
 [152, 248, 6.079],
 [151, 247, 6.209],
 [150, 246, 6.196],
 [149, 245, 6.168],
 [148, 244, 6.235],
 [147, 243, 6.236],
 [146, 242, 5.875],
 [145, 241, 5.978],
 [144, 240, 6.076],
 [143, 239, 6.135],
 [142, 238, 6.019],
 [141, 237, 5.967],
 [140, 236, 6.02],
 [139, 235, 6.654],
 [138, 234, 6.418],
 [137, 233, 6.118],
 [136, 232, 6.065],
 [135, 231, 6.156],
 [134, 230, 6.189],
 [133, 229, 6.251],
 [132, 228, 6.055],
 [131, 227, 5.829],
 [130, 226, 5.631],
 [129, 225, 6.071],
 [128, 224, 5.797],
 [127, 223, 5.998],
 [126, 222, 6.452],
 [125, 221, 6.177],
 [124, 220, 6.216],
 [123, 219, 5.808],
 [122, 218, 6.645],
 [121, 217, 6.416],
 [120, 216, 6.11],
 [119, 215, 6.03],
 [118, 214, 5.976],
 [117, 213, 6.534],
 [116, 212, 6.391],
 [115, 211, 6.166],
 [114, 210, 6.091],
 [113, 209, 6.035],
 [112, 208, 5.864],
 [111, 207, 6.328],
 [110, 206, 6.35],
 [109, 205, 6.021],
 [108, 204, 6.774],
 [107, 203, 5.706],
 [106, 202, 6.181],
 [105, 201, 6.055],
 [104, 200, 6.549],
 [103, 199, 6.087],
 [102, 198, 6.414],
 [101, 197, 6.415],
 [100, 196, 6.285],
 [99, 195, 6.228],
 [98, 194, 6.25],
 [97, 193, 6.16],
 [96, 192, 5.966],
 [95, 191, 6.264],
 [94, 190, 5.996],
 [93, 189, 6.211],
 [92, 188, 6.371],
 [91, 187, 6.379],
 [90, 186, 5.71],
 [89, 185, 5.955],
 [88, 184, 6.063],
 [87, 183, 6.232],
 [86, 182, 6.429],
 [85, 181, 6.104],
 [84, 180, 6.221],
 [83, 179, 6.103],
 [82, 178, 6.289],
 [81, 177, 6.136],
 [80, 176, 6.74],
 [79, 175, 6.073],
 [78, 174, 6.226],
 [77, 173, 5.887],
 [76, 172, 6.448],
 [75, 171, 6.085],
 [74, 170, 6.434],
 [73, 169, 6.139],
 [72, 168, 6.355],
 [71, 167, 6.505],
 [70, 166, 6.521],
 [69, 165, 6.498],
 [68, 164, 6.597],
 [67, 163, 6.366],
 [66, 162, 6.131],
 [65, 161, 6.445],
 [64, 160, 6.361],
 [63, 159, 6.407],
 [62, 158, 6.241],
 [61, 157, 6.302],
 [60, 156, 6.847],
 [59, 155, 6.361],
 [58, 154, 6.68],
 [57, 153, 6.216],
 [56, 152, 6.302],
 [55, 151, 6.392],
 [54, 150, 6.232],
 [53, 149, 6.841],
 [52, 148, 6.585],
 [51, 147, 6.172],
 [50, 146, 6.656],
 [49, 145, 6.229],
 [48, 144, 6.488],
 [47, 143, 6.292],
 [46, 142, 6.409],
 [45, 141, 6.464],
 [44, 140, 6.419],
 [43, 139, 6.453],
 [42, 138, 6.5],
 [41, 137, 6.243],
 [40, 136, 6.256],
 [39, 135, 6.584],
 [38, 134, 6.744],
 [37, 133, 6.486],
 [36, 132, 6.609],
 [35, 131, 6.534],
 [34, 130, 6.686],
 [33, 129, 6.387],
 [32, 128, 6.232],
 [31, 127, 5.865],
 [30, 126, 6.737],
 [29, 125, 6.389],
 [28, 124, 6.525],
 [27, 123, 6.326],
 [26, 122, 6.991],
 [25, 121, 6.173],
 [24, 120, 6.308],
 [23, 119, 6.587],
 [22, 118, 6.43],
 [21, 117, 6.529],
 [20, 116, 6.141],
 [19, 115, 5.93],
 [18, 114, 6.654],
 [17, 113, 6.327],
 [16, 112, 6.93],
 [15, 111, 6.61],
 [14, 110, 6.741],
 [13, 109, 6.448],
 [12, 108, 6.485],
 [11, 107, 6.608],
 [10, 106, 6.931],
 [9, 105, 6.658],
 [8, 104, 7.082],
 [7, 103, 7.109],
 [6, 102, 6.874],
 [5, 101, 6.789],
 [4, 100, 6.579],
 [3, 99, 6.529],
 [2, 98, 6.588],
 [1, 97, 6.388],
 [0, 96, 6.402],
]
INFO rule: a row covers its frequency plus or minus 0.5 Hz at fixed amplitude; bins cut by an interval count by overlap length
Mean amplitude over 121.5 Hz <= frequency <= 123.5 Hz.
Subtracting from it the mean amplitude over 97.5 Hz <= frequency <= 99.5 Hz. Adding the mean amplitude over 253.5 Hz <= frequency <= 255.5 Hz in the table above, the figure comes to 6.1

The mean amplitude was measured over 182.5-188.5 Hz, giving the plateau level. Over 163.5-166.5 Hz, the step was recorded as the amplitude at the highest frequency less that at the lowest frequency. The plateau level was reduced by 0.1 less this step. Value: 5.9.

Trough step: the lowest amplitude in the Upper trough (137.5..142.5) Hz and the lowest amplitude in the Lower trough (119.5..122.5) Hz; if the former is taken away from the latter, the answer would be -0.24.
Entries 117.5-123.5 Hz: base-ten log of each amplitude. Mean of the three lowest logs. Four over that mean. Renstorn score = 5.02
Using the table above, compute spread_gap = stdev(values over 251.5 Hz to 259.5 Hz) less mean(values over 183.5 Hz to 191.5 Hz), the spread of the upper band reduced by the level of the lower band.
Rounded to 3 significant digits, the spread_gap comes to -6.06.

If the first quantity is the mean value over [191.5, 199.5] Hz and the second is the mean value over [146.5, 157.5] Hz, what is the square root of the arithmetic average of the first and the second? 2.52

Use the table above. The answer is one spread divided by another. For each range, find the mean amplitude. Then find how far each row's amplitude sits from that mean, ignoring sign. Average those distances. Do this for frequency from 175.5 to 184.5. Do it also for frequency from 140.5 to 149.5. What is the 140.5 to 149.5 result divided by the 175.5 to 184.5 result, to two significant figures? 1.1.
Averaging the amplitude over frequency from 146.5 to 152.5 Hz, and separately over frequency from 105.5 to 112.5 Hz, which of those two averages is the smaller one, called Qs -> 6.42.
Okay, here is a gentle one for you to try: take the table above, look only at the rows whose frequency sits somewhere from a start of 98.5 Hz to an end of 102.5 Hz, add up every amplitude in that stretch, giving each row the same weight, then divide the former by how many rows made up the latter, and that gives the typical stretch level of 6.69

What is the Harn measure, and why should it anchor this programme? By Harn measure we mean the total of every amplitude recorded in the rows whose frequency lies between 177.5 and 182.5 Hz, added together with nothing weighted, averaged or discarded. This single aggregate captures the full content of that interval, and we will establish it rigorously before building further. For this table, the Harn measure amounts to 31.1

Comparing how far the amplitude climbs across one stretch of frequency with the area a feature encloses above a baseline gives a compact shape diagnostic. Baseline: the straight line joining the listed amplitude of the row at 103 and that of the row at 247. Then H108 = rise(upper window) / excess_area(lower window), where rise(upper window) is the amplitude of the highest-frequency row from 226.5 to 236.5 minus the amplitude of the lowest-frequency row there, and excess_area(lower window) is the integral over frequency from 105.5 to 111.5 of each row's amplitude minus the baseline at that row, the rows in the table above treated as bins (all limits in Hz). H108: -0.07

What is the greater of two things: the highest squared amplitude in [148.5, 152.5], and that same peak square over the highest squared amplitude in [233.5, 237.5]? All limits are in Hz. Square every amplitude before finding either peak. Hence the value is 46.8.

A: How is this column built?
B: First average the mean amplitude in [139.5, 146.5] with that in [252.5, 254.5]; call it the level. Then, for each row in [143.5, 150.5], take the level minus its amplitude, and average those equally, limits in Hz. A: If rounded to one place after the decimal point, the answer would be -0.2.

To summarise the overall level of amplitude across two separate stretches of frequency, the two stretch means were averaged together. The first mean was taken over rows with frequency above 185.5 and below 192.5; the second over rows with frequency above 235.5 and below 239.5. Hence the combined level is 6.08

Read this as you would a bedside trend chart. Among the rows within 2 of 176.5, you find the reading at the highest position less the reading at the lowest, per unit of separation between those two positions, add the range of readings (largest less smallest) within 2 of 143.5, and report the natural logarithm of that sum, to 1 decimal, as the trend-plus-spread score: -1.1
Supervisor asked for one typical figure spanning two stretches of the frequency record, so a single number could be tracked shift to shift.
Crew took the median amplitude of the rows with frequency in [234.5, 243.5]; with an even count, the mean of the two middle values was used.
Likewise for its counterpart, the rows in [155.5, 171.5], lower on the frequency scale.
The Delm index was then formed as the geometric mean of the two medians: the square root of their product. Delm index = 6.20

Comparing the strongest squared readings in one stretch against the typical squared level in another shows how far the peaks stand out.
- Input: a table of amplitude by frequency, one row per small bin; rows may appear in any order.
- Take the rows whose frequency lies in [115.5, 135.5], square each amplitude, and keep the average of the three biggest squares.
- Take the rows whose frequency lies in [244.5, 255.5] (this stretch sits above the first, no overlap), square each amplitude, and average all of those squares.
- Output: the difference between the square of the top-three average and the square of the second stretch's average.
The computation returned 833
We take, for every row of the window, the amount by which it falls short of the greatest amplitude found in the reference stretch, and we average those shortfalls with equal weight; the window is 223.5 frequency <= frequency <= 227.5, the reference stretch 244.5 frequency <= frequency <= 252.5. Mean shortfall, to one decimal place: 0.4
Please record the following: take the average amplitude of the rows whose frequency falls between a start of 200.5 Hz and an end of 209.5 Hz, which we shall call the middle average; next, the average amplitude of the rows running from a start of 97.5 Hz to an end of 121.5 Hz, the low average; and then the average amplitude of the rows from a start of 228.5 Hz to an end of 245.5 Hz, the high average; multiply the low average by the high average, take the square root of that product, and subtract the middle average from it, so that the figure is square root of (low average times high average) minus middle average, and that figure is 0.22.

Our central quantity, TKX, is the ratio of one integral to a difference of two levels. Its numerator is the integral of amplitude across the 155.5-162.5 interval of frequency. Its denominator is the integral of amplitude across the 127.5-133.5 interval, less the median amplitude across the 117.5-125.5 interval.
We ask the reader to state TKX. 1.4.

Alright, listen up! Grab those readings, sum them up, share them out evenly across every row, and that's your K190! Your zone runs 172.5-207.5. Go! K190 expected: 6.20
